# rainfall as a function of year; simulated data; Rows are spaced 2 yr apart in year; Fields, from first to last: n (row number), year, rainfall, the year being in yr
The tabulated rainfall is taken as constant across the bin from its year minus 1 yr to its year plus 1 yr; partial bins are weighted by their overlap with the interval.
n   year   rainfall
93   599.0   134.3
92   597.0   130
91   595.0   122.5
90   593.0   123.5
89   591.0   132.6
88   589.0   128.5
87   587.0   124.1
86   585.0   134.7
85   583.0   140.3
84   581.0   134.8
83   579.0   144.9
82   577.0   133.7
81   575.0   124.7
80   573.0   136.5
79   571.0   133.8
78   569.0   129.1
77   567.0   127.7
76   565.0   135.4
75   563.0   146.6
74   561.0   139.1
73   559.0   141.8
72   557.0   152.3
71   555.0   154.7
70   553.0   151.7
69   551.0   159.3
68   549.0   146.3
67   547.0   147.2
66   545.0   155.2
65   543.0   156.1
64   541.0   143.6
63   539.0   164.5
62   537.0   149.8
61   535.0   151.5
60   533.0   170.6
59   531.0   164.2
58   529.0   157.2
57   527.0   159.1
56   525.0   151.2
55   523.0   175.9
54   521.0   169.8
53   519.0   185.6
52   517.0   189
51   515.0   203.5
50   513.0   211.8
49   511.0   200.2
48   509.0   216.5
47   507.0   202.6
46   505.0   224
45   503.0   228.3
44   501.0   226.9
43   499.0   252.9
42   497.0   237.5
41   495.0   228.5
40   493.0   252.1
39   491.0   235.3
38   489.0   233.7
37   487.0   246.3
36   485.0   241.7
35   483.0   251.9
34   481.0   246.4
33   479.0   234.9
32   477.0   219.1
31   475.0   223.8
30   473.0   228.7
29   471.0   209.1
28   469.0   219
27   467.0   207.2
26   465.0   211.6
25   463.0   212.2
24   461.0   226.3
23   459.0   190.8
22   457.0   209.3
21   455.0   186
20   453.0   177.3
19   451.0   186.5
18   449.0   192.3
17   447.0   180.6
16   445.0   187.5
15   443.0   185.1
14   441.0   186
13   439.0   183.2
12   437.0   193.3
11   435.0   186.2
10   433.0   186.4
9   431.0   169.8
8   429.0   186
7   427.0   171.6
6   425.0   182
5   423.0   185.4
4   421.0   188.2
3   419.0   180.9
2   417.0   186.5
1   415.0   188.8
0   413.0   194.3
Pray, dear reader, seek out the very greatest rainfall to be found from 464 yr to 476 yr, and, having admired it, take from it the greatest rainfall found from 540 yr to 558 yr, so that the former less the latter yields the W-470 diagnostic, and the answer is 69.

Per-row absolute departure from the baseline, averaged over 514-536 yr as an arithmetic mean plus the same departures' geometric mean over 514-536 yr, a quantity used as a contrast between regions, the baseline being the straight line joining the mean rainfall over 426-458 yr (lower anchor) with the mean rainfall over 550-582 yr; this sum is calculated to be 25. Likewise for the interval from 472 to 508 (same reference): 131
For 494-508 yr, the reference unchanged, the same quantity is 128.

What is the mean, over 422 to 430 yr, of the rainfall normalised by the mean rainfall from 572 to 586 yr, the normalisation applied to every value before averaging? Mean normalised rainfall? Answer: 1.34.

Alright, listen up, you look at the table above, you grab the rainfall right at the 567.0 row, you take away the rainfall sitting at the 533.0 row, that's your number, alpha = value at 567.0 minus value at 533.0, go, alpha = -43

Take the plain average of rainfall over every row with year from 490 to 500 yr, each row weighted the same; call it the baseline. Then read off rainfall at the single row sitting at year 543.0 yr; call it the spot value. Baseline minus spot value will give 85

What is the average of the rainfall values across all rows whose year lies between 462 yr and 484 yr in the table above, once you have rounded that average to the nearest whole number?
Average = 224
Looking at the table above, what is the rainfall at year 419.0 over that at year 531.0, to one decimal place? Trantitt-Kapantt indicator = 1.1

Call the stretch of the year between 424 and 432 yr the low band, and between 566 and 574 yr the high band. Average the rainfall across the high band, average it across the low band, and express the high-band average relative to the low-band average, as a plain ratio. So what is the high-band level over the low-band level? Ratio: 0.74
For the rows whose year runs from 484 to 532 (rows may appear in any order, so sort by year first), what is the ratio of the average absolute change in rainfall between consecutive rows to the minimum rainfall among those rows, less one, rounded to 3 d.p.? -0.923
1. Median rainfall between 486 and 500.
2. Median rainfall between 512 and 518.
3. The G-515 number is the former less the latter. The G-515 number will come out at 34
